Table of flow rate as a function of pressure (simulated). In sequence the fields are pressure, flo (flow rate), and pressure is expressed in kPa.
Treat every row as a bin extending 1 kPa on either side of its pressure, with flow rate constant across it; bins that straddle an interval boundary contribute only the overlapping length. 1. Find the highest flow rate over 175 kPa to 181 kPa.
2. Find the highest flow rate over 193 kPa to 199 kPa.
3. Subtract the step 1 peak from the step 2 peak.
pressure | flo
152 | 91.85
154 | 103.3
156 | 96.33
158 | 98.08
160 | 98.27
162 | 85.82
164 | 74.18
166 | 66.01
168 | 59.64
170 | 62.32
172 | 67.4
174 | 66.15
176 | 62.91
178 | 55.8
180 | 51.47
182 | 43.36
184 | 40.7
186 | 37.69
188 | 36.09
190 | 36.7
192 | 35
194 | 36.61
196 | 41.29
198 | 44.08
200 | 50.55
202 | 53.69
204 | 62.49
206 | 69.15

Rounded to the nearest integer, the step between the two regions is -19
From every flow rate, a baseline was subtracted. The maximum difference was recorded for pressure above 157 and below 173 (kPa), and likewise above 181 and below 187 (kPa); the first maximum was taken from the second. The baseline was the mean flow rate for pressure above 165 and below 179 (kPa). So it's -55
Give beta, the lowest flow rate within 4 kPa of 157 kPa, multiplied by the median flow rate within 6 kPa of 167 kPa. 6426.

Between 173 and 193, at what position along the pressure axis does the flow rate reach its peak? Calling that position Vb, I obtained 174 kPa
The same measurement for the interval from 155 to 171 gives 160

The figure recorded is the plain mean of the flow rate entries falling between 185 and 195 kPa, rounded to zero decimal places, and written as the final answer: 36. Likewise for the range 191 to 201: 42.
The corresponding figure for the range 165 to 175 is 64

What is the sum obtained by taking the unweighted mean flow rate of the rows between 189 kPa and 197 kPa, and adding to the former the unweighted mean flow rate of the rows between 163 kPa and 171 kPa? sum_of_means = 103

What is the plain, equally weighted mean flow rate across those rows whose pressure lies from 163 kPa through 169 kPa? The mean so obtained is 67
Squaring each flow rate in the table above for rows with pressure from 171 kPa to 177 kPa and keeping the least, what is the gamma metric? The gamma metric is 3958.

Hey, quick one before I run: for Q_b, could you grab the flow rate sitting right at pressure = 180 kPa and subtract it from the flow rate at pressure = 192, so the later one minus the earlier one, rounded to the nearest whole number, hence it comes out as -16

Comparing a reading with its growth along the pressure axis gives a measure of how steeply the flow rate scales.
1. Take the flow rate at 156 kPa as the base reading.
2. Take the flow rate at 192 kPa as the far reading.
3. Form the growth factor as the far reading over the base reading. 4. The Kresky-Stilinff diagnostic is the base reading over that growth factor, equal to 265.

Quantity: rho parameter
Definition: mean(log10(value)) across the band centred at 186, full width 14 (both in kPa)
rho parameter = 1.60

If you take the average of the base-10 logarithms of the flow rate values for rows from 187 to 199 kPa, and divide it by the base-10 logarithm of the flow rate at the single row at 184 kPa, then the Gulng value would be 0.98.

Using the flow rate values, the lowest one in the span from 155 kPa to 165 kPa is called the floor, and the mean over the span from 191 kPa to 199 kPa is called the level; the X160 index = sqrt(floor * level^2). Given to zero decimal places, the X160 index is 338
